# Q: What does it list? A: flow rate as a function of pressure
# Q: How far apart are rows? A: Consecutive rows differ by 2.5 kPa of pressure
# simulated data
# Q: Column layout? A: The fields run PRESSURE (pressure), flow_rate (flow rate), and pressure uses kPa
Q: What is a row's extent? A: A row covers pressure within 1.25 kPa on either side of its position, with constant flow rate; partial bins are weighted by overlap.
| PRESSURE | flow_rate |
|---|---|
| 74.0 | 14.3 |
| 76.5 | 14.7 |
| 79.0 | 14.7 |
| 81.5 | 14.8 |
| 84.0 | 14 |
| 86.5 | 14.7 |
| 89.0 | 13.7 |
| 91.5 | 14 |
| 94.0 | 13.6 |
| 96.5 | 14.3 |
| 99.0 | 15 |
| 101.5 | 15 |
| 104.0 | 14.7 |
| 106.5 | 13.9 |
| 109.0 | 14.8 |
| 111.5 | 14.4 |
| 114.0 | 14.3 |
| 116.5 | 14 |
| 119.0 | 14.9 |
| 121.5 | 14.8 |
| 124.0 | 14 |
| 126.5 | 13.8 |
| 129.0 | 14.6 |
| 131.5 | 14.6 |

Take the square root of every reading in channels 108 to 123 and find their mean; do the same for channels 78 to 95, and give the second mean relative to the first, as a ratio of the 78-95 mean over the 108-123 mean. 0.989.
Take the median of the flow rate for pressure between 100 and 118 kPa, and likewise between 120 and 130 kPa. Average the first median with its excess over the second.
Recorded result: 7.25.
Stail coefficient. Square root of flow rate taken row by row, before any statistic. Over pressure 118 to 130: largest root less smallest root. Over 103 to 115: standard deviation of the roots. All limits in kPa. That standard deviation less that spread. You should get -0.10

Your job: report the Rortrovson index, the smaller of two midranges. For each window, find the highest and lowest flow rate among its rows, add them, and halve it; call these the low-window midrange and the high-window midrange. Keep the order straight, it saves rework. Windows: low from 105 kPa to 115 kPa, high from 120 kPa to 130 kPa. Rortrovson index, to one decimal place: 14.3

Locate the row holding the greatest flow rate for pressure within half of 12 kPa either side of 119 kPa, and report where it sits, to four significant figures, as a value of 119.0 kPa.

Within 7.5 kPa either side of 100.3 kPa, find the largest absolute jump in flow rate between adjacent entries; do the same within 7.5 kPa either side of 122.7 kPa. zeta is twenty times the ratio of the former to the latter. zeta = 18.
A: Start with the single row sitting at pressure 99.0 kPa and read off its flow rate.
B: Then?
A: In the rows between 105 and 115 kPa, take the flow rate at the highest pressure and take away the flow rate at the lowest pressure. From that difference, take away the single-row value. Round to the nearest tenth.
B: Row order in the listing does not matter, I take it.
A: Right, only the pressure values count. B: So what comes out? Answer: -14.6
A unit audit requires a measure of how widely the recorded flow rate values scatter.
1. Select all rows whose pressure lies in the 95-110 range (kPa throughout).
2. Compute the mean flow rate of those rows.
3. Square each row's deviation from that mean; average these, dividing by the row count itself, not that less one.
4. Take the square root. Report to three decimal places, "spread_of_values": 0.398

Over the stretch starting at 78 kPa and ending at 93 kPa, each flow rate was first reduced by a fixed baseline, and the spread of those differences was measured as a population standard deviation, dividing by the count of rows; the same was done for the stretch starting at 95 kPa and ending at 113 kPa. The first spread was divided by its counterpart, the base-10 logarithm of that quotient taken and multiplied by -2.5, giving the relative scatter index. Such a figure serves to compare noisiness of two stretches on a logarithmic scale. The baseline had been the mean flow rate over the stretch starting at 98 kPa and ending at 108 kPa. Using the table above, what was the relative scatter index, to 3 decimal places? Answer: -0.146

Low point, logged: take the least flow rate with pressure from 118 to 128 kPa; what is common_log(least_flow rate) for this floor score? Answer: 1.140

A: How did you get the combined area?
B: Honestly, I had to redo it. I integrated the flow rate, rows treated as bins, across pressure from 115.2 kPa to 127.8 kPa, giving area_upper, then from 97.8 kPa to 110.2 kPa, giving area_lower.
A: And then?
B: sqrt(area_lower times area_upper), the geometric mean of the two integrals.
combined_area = 181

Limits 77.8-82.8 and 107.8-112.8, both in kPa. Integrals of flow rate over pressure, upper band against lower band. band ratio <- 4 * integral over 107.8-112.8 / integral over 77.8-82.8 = 3.96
